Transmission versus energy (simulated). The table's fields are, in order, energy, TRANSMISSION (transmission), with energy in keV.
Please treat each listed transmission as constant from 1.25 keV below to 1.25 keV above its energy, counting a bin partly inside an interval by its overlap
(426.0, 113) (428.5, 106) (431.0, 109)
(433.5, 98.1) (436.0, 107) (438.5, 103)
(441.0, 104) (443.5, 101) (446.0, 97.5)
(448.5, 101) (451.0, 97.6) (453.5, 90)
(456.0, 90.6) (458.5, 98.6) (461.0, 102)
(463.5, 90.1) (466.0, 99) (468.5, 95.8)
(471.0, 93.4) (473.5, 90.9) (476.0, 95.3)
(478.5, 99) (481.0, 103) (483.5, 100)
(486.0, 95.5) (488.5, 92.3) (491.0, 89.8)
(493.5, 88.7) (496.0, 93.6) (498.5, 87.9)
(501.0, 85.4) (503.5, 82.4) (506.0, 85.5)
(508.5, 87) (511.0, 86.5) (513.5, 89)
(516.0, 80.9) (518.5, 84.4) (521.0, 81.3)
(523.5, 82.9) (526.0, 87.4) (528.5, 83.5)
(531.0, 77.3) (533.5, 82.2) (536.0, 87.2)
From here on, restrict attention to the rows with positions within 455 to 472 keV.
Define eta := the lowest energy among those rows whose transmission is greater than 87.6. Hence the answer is 456.0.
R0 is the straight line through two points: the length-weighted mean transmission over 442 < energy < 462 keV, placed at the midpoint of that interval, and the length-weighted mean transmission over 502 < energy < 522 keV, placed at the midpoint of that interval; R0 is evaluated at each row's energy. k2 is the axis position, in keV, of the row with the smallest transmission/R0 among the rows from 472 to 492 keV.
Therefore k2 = 473.5 keV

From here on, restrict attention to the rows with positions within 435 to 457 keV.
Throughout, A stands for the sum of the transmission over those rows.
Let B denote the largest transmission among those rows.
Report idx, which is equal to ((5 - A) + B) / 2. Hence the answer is -390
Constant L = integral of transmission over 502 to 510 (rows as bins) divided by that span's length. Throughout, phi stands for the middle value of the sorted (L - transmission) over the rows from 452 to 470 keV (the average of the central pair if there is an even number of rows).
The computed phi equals -11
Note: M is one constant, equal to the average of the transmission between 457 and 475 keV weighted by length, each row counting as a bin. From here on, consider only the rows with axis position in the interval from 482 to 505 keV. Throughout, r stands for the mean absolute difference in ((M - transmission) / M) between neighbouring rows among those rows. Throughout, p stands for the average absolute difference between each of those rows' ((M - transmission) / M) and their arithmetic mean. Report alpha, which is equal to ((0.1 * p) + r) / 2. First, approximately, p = 0.044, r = 0.036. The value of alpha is 0.020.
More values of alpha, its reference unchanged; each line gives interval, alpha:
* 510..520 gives 0.026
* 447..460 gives 0.028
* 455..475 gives 0.032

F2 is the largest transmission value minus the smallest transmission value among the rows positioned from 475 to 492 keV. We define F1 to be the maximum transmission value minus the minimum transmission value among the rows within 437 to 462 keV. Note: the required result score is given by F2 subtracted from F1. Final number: 1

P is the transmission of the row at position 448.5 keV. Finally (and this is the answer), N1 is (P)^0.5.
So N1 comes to 10.0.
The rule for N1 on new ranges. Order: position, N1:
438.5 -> 10.1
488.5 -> 9.6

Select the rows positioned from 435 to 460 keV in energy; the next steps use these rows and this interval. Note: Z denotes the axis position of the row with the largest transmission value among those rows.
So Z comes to 436.0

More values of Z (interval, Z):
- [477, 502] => 481.0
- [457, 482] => 481.0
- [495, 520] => 496.0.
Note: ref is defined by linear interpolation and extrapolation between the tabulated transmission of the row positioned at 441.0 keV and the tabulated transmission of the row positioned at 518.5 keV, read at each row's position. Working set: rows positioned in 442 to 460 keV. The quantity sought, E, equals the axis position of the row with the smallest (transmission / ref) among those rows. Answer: 453.5 keV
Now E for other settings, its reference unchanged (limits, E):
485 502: 501.0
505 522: 516.0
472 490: 473.5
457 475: 463.5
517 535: 531.0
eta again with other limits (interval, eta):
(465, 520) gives 466.0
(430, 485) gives 431.0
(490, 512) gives 491.0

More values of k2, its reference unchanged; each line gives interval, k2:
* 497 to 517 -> 503.5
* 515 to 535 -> 531.0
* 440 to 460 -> 453.5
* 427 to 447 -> 433.5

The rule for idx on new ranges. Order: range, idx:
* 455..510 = -969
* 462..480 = -280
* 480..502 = -364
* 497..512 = -211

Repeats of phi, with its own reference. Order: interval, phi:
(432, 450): -16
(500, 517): 0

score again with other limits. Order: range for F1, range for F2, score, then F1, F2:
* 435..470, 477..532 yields -9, 17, 26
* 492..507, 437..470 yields -3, 11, 14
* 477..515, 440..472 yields 7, 21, 14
